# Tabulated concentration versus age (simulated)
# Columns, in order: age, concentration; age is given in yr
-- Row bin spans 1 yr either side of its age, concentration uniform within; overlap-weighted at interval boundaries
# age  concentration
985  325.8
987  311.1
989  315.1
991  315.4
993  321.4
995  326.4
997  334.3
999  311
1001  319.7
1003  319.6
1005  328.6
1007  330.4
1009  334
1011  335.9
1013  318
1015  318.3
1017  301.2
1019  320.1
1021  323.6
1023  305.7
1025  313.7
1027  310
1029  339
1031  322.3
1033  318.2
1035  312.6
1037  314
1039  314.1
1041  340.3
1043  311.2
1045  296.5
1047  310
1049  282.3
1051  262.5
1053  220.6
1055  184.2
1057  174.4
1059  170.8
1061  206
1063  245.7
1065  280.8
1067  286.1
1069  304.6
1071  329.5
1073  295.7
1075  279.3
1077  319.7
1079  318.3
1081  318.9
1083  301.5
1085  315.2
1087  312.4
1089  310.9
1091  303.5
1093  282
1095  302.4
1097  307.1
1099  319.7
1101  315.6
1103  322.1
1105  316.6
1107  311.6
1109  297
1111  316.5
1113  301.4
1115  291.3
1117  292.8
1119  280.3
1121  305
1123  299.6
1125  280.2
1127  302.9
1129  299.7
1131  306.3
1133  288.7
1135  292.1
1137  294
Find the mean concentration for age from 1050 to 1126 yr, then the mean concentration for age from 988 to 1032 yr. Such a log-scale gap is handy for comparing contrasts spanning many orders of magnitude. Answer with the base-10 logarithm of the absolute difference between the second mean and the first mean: 1.54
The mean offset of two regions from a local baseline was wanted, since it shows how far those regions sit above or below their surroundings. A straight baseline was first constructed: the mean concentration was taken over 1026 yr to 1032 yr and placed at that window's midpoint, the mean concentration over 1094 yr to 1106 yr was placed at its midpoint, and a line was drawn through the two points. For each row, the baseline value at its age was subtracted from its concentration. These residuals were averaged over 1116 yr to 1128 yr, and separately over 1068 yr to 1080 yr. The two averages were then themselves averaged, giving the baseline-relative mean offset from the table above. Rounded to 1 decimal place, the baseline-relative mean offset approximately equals -13.5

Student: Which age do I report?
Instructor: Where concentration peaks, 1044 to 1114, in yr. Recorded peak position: 1071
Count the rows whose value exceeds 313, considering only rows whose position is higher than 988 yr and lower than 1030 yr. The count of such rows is 17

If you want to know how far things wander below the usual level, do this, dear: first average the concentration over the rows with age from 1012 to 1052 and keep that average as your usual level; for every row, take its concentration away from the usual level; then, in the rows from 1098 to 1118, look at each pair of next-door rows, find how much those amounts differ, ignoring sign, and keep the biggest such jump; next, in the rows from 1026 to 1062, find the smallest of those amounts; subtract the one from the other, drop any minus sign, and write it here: 48.1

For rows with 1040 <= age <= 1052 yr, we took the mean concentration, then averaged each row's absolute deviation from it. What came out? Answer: 20.0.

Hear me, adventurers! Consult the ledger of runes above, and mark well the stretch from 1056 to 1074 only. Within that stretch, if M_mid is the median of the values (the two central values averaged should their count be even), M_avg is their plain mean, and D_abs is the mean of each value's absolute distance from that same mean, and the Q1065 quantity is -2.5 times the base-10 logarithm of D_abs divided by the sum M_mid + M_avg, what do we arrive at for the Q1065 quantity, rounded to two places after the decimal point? 2.59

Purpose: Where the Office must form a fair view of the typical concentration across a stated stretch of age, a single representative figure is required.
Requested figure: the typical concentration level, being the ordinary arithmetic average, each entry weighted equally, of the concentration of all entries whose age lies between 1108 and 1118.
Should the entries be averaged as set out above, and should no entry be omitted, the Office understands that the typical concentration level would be 300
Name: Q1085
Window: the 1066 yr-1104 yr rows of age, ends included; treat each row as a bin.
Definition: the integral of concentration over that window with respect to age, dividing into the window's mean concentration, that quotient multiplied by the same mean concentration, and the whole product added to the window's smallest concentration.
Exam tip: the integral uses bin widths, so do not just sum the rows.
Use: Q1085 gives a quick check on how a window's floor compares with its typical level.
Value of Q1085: 287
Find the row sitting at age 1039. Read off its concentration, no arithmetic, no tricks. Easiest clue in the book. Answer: 314.1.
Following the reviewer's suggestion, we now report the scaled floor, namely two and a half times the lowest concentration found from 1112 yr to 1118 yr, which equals 728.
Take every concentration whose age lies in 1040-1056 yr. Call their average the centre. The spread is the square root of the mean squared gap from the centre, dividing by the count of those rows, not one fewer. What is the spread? 48.3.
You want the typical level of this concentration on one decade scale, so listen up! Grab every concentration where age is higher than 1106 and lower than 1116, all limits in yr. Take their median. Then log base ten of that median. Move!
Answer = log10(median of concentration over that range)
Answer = 2.48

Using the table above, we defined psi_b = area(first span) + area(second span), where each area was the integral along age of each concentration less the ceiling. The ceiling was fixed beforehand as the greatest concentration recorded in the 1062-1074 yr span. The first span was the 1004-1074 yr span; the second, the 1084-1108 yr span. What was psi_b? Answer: -3013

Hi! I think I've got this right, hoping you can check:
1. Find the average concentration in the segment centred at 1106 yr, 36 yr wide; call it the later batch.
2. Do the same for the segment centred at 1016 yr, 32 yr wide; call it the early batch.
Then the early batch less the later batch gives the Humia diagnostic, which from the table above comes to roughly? 17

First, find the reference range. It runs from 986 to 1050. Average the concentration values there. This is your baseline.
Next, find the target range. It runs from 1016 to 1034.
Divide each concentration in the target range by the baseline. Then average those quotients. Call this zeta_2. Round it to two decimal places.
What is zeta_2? 1.00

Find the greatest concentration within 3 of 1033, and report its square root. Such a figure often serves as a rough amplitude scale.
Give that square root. 18.0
